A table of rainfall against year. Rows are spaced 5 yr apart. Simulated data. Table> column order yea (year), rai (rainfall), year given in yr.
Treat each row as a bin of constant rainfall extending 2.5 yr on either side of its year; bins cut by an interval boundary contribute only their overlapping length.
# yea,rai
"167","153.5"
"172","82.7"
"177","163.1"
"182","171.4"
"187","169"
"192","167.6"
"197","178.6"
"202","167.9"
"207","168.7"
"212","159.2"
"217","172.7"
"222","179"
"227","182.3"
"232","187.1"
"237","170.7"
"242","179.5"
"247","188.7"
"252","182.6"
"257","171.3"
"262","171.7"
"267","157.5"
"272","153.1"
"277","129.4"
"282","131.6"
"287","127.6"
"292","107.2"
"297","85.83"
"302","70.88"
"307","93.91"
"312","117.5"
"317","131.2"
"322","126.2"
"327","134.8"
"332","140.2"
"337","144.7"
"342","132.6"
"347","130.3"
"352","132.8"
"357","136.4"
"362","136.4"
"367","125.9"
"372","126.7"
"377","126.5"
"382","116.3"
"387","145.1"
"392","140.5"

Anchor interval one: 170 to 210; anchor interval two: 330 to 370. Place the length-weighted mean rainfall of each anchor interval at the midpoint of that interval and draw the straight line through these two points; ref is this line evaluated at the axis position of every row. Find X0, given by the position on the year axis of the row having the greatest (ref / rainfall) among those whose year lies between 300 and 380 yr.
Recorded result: 302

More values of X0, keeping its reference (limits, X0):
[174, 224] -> 177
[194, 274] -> 212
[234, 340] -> 302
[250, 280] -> 277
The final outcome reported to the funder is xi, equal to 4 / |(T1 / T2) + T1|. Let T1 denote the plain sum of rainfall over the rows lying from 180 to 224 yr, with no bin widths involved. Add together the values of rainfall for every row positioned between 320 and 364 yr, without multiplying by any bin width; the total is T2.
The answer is 0.0026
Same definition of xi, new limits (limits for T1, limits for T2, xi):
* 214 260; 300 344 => 0.0025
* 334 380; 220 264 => 0.0034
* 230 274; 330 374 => 0.0026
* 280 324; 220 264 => 0.0040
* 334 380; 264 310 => 0.0034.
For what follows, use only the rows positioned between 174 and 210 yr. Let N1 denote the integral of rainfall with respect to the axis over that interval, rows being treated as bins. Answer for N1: 6052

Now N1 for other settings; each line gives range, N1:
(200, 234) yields 5907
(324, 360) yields 4890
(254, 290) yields 5356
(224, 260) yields 6486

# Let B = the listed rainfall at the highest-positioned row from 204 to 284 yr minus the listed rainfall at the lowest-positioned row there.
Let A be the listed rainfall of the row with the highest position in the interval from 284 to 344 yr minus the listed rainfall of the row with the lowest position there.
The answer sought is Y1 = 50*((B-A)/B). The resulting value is 57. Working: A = 5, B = -37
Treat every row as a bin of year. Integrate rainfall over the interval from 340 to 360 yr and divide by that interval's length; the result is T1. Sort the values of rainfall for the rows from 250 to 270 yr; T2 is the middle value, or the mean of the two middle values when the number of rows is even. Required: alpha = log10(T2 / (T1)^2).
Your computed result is -2.01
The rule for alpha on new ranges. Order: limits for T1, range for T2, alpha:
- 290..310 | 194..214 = -1.68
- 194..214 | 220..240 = -2.20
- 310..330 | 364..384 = -2.11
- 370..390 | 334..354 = -2.10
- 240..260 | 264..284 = -2.36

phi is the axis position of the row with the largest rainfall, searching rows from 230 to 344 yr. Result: 247 yr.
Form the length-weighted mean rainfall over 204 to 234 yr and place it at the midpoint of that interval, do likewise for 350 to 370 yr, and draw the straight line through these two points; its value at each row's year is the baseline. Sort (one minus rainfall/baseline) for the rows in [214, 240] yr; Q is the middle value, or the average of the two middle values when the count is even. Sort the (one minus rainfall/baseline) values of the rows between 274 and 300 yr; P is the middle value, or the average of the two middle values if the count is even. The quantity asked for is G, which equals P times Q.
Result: -0.0055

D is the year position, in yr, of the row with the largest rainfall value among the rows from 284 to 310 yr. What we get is 287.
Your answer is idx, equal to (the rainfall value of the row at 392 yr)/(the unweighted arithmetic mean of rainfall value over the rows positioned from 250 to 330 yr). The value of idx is 1.07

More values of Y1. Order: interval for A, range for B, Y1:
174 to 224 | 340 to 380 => 180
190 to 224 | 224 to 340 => 65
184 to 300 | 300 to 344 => 117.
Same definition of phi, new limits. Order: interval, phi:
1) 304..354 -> 337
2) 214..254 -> 247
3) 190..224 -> 222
